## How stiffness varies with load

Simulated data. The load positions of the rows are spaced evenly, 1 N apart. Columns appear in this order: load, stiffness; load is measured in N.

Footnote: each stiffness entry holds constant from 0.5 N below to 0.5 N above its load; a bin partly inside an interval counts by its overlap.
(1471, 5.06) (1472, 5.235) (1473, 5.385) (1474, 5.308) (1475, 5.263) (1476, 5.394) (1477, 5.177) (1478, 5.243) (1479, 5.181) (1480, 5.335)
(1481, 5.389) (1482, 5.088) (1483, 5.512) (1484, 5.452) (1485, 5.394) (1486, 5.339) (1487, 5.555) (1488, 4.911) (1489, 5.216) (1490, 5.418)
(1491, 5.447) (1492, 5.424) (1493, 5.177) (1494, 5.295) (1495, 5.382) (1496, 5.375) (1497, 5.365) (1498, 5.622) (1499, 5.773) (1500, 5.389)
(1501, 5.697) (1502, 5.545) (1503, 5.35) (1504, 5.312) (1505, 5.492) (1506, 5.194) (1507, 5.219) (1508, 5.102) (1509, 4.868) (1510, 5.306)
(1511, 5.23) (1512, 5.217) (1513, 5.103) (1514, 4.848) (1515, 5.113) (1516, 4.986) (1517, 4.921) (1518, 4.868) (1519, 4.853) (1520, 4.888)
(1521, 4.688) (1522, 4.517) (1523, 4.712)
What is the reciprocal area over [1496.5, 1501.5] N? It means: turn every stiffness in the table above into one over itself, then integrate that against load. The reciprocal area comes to 0.90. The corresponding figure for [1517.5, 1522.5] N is 1.05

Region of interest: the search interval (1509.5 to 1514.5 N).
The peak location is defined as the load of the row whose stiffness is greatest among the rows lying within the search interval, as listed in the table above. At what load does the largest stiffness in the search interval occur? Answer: 1510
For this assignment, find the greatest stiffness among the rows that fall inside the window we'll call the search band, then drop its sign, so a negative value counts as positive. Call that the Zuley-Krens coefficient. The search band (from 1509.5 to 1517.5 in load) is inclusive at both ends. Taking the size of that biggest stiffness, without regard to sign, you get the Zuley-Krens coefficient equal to 5.31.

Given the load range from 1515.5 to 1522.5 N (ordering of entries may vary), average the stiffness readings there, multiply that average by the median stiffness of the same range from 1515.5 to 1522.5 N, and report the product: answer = 23.5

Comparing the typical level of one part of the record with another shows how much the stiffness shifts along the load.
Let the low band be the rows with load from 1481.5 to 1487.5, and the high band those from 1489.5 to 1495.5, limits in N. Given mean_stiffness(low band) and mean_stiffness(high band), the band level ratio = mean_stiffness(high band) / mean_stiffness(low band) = 0.99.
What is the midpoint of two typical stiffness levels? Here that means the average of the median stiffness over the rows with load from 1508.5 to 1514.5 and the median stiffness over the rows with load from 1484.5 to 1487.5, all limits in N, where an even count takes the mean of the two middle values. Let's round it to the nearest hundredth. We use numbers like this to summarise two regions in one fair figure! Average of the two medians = 5.28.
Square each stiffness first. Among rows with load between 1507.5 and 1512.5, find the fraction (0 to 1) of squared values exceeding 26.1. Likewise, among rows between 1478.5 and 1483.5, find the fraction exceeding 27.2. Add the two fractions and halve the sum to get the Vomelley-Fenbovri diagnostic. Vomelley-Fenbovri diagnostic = 0.60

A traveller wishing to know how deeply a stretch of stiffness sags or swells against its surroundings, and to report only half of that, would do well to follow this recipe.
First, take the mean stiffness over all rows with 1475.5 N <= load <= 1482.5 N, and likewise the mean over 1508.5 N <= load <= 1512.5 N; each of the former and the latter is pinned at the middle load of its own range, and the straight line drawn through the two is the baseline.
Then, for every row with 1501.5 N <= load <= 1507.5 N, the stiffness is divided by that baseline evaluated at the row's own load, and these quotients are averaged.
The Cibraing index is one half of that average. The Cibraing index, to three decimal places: 0.517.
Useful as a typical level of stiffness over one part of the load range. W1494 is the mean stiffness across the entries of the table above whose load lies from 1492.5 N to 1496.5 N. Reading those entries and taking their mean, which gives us 5.31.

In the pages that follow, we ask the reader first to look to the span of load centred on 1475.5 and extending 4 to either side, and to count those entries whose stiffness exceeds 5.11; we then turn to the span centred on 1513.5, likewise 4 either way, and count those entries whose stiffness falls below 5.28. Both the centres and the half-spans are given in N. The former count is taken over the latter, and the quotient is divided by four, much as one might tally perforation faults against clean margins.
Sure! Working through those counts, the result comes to 0.3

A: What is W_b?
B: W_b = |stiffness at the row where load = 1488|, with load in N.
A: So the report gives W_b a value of 4.91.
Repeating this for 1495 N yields 5.38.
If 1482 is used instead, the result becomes 5.09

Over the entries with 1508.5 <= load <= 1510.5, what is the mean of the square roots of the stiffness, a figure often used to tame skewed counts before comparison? 2.25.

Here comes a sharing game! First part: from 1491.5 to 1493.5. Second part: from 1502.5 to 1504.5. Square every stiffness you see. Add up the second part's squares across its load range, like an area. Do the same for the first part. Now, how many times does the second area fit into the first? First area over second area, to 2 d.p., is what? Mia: 0.99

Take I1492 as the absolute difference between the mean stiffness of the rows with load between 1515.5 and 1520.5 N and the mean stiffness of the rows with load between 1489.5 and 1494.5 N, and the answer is 0.4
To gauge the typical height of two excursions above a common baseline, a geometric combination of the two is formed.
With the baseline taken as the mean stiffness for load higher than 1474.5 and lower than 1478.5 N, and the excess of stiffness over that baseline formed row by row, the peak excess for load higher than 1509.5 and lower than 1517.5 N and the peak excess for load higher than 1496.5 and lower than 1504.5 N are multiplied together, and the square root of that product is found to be 0.14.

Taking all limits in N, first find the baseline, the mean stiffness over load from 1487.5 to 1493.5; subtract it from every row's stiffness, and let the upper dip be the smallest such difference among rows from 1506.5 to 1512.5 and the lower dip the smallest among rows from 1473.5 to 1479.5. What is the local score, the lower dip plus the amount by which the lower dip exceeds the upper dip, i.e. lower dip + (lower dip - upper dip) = 0.2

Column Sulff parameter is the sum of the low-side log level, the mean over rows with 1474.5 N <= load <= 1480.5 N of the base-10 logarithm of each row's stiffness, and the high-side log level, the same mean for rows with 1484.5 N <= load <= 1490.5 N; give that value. 1.45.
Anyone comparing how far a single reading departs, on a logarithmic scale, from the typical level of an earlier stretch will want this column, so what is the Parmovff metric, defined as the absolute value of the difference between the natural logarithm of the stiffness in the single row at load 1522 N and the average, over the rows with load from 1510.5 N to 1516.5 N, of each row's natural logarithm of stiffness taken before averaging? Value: 0.12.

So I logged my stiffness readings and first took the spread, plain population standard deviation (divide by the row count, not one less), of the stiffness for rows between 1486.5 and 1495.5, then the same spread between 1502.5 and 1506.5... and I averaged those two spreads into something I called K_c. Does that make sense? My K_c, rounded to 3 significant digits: 0.144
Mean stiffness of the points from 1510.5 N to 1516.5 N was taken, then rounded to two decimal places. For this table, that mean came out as 5.08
